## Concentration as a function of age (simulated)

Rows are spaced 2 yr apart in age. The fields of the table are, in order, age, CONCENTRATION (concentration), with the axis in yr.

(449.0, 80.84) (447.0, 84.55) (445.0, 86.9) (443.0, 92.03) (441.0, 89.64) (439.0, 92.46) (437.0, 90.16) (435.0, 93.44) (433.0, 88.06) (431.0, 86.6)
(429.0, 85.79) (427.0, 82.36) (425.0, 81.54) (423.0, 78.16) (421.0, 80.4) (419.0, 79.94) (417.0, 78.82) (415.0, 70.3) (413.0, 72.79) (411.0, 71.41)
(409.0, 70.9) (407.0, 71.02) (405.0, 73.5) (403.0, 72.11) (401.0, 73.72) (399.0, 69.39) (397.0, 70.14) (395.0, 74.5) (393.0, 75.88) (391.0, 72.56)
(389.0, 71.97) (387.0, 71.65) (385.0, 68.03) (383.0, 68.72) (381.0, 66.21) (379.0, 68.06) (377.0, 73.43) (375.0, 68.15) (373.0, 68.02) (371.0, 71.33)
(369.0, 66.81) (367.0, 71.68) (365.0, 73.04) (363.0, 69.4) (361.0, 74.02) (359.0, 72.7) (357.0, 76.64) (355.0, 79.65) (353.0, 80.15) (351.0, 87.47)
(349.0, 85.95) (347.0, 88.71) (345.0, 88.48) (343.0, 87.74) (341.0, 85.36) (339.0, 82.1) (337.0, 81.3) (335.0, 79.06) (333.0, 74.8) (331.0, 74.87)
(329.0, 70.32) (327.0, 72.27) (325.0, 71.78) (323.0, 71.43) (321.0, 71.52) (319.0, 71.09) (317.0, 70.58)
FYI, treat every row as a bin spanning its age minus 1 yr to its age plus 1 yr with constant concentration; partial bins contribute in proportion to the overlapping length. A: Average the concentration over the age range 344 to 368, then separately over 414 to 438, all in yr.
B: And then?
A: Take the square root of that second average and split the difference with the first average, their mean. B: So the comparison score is 44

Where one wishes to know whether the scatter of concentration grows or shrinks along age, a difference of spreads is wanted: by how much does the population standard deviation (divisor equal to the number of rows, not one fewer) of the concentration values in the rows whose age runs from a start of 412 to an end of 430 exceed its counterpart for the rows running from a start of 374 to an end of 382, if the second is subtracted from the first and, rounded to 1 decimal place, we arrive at 1.8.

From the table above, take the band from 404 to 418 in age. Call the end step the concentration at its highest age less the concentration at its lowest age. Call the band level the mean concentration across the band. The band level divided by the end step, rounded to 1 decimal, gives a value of 13.7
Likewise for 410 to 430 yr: 5.4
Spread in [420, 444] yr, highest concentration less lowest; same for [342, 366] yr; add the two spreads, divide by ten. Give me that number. 3.5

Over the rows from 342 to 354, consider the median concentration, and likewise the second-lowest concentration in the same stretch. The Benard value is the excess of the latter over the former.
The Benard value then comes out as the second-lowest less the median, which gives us -1.7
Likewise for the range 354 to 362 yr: -1.3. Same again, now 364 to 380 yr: -1.7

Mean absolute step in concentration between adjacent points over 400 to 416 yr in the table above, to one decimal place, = 1.4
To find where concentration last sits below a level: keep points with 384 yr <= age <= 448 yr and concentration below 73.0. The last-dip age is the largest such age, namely 415.0 yr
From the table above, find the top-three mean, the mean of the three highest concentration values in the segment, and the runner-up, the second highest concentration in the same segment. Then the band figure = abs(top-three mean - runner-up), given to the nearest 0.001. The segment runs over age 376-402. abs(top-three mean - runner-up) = 0.200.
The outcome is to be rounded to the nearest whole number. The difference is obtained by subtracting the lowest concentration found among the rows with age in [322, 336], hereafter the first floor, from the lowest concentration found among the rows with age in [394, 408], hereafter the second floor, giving -1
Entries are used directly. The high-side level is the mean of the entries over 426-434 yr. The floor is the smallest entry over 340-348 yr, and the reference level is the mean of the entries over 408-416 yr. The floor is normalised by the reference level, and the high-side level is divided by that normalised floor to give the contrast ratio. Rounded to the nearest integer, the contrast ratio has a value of 72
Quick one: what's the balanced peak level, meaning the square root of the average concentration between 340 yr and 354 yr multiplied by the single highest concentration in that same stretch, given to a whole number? 87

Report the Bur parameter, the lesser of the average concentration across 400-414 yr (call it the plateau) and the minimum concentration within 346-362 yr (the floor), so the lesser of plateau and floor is 72.2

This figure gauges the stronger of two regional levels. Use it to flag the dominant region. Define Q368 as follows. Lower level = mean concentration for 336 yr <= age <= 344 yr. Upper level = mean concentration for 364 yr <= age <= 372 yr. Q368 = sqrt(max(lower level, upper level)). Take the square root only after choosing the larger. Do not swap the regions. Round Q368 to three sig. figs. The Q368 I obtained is 9.17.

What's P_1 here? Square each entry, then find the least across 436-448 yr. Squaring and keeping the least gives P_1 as 7149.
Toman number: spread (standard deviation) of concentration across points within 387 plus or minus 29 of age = 2.4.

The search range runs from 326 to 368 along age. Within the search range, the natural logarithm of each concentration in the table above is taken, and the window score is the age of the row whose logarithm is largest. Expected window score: 347.0 yr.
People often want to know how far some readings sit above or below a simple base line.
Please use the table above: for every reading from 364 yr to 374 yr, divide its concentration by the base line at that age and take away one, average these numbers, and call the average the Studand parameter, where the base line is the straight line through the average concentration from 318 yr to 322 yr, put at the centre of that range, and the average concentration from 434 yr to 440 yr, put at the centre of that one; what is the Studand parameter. -0.12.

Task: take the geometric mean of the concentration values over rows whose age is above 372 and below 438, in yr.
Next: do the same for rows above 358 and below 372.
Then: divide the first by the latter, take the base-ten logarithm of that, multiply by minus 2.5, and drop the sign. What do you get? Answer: 0.057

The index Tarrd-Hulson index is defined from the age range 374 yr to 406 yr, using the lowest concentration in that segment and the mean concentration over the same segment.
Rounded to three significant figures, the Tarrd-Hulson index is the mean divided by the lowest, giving 1.07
